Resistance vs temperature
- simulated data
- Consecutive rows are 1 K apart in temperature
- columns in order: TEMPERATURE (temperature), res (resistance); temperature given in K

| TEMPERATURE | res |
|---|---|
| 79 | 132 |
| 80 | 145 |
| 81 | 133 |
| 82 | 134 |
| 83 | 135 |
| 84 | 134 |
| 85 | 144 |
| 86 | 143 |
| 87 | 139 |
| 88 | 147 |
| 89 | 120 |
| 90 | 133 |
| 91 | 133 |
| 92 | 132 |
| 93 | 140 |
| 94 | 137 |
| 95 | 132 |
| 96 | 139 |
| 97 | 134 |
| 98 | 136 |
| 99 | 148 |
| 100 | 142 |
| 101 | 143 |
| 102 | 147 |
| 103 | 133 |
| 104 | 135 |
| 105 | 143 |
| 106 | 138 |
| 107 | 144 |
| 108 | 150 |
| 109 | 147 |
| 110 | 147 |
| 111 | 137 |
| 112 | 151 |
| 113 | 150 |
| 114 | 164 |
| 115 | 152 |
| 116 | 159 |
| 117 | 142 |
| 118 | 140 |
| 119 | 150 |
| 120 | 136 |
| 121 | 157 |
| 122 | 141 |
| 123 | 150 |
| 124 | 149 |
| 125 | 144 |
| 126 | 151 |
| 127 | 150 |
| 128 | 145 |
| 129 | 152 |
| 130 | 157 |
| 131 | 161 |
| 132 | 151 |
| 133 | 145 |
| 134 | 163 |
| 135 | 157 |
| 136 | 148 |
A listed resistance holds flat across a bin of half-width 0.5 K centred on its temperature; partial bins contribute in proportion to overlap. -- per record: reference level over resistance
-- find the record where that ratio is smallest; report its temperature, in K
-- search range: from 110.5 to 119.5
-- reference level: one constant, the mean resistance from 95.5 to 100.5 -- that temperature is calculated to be 114 K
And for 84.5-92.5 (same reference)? 88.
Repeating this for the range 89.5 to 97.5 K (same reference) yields 93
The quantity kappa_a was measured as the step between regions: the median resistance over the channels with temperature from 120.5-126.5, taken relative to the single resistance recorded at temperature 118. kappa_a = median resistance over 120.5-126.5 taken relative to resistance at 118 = 9.5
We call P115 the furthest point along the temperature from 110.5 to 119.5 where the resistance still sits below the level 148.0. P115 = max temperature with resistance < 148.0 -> 118 K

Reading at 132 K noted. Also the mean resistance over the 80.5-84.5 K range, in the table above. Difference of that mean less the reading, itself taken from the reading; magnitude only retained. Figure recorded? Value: 168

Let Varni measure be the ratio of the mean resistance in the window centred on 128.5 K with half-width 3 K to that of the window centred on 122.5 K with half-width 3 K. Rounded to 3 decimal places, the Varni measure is 1.044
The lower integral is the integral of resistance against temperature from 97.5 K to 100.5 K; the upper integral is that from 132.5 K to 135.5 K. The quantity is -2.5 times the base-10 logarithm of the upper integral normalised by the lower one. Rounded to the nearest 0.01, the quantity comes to -0.10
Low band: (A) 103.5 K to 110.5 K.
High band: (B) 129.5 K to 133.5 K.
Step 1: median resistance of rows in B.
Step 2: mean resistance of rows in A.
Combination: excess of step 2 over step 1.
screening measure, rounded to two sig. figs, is -11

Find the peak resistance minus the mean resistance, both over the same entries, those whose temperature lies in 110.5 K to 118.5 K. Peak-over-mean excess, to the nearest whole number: 15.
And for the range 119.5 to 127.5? 10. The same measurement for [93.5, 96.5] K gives 3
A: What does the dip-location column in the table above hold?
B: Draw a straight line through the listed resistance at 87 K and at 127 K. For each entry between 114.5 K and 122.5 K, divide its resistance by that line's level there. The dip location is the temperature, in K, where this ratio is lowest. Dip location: 120 K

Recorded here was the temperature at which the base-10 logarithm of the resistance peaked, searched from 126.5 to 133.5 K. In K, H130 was 131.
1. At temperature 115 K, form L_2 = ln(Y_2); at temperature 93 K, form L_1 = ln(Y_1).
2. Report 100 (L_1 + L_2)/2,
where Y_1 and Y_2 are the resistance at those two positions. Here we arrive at 498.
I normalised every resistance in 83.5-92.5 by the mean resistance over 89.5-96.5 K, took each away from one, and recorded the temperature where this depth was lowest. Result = 88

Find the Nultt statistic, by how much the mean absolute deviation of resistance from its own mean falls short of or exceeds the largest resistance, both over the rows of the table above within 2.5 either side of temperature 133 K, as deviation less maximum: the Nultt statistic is -157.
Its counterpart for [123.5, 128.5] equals -148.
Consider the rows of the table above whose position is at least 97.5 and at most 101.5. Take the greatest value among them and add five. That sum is 153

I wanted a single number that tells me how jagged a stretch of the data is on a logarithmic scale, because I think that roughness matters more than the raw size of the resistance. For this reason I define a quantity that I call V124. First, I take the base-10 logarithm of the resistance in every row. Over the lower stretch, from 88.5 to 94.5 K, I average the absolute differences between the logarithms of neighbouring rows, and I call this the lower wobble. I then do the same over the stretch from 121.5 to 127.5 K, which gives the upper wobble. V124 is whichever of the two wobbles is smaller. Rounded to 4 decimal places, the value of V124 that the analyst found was 0.0136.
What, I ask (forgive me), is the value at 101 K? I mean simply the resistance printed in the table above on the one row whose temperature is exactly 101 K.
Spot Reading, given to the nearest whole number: 143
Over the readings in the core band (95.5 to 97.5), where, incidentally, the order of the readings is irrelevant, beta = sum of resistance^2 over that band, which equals 37277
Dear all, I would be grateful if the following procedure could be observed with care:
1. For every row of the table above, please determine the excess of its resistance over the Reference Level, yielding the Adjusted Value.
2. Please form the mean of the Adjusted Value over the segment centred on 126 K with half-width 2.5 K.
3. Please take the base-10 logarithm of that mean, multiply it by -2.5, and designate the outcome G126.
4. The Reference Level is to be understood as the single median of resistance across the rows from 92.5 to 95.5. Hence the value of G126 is -2.6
